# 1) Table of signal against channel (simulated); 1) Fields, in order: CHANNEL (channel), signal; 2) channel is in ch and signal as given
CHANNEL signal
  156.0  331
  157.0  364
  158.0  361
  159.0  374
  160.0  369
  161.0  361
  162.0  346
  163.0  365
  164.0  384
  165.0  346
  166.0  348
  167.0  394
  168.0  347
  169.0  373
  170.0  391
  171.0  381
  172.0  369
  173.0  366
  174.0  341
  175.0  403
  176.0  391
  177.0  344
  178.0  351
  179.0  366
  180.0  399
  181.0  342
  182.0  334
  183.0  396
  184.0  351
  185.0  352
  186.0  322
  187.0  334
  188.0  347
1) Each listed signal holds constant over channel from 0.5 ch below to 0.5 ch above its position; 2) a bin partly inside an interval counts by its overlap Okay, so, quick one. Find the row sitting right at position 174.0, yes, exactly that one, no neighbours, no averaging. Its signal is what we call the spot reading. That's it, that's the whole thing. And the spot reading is 341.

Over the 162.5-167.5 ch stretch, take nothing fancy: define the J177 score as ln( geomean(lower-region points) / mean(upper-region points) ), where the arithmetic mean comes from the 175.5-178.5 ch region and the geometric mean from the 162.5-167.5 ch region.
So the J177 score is 0.013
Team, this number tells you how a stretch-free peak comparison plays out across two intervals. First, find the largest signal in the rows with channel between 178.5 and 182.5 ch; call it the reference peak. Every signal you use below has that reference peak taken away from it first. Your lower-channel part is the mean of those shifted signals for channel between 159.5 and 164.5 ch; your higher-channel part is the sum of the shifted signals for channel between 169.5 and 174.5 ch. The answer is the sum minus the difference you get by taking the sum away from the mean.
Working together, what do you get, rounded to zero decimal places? -260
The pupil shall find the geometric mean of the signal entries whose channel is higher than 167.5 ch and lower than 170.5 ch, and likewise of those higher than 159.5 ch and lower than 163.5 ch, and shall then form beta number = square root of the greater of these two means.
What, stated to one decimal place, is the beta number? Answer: 19.2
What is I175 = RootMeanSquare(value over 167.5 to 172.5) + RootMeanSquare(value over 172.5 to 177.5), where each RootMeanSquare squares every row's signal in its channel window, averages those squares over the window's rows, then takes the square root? 742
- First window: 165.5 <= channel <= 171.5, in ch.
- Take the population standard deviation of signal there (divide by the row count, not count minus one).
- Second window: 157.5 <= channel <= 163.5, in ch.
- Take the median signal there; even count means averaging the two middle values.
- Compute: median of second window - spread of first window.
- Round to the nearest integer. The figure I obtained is 344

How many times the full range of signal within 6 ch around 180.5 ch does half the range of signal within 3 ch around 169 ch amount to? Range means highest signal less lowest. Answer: 0.34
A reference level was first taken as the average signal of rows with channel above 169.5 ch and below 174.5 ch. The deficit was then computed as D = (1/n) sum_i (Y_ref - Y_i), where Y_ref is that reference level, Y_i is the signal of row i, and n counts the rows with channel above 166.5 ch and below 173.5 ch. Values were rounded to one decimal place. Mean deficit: -4.8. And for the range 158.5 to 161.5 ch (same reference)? 1.6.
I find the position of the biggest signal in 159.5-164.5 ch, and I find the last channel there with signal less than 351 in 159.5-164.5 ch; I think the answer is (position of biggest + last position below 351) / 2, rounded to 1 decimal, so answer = 163.0 ch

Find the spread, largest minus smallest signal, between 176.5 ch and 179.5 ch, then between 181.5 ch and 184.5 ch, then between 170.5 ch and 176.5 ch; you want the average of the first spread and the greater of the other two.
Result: 42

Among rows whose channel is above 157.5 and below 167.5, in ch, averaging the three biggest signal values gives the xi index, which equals 384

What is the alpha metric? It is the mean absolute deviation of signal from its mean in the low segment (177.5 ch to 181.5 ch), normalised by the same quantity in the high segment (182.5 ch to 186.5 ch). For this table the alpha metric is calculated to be 0.88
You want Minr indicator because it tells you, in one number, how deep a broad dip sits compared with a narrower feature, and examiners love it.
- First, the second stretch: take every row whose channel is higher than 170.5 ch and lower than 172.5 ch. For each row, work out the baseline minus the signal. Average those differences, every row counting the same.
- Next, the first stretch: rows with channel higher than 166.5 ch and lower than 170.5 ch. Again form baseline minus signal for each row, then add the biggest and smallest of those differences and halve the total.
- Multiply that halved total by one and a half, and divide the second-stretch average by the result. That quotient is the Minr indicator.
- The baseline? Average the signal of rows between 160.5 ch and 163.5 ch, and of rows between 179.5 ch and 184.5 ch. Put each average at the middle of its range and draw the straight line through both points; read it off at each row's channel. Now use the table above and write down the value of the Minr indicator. 0.9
